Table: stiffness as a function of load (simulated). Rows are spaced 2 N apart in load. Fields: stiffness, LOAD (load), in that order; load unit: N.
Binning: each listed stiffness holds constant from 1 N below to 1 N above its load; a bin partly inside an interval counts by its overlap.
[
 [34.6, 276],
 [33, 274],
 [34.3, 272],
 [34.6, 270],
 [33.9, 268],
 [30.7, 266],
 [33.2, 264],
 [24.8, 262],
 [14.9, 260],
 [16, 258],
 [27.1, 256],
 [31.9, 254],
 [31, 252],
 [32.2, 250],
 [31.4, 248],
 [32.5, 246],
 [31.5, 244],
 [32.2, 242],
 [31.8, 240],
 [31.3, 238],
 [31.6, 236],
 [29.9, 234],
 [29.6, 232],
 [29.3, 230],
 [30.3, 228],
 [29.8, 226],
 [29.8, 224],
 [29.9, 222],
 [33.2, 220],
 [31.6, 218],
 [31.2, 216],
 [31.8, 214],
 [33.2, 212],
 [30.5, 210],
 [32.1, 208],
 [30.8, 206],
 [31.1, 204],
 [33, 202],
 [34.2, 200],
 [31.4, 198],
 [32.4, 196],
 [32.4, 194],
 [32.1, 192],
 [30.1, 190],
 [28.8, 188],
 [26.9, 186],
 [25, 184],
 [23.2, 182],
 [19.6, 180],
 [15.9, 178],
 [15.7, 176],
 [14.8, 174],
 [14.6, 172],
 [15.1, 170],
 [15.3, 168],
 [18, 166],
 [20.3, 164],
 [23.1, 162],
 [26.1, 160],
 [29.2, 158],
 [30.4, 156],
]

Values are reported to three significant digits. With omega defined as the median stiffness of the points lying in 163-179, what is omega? 15.5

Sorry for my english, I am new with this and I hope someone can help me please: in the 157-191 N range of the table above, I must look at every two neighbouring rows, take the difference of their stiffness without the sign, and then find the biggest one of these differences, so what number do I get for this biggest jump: 3.7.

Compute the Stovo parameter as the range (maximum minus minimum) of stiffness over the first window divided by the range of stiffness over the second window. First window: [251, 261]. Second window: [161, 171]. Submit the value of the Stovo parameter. 2.1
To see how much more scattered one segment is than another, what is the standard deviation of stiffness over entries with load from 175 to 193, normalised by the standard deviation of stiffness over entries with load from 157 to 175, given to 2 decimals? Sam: 1.11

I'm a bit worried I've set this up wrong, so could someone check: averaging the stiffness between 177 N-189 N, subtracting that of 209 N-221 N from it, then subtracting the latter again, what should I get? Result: -41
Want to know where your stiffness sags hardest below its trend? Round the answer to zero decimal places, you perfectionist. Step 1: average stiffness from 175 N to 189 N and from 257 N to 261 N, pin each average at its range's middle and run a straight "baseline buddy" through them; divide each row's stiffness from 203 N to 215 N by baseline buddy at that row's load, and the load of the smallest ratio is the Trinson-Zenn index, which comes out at 206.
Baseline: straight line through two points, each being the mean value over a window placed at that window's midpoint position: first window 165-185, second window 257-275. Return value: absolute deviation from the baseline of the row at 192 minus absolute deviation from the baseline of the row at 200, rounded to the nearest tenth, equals -1.2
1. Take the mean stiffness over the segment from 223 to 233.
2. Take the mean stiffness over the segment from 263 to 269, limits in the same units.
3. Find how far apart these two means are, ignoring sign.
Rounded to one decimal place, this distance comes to 2.8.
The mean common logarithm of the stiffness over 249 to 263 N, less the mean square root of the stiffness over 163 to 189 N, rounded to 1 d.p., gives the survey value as -3.0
